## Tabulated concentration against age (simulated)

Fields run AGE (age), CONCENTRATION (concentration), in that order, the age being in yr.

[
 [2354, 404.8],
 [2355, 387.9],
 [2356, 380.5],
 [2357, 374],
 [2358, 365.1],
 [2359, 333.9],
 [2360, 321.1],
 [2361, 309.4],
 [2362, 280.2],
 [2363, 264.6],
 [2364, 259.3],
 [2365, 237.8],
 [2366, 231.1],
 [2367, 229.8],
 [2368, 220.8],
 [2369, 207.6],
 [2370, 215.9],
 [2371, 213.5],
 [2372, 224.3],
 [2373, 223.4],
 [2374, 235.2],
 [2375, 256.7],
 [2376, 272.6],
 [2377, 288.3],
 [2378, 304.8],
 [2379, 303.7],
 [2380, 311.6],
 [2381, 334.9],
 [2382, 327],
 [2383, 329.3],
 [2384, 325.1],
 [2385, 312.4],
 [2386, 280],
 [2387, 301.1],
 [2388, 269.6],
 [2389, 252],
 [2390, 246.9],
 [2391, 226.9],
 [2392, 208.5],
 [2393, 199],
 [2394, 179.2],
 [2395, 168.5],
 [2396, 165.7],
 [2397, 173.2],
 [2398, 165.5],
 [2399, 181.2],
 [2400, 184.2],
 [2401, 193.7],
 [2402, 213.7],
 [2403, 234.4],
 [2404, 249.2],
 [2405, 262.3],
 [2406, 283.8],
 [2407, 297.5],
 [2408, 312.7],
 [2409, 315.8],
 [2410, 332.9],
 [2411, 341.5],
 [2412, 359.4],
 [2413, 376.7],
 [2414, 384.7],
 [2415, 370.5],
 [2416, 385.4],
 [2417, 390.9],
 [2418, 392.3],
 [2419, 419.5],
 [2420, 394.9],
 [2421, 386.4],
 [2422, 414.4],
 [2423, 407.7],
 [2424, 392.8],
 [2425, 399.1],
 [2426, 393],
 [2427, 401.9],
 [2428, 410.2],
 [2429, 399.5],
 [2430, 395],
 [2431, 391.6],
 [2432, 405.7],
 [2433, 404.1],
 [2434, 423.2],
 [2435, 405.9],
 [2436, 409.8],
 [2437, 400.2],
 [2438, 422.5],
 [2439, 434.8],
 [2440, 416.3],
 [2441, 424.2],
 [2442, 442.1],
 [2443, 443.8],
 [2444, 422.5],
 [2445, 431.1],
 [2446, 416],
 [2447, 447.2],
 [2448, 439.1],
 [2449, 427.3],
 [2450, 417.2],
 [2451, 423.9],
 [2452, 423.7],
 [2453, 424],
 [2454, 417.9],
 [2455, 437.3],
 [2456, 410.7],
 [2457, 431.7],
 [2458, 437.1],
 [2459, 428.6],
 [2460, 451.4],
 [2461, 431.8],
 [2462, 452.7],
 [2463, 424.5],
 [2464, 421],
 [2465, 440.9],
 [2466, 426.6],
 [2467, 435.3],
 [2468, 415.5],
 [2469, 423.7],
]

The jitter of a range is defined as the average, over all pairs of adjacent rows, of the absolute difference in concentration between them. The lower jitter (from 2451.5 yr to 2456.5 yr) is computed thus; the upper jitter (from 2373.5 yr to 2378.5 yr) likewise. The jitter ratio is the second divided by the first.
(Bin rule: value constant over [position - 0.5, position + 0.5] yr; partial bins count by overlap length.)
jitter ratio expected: 1.3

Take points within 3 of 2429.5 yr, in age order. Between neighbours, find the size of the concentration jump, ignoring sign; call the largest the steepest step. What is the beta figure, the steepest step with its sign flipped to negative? -14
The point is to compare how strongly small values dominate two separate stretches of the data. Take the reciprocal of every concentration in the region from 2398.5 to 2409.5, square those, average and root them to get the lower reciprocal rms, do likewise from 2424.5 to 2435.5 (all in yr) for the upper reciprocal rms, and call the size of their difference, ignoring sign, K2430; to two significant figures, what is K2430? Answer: 0.0018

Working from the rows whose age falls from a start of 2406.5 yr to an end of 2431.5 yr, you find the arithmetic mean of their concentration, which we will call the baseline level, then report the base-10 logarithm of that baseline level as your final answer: 2.58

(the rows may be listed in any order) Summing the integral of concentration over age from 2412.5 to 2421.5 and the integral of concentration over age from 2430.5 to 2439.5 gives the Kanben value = 7199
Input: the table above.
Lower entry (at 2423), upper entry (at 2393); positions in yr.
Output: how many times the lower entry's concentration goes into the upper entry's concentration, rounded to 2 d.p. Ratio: 0.49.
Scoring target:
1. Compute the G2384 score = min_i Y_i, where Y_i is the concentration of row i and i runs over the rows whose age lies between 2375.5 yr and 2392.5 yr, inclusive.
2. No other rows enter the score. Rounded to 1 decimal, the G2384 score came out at 208.5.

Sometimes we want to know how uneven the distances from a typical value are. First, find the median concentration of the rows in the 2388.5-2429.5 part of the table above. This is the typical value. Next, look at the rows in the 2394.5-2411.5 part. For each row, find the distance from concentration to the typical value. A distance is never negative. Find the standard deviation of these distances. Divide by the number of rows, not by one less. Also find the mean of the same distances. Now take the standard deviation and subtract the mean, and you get -26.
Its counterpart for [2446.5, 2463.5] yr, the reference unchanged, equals -104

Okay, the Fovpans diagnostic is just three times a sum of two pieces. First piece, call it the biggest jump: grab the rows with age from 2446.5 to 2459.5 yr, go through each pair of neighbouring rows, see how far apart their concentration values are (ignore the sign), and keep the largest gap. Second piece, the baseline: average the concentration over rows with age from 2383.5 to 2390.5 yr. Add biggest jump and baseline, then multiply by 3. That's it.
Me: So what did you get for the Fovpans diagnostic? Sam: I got 931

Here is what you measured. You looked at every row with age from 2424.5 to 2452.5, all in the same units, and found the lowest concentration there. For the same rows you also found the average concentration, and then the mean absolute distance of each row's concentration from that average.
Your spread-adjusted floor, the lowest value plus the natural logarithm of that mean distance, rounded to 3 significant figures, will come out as 394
